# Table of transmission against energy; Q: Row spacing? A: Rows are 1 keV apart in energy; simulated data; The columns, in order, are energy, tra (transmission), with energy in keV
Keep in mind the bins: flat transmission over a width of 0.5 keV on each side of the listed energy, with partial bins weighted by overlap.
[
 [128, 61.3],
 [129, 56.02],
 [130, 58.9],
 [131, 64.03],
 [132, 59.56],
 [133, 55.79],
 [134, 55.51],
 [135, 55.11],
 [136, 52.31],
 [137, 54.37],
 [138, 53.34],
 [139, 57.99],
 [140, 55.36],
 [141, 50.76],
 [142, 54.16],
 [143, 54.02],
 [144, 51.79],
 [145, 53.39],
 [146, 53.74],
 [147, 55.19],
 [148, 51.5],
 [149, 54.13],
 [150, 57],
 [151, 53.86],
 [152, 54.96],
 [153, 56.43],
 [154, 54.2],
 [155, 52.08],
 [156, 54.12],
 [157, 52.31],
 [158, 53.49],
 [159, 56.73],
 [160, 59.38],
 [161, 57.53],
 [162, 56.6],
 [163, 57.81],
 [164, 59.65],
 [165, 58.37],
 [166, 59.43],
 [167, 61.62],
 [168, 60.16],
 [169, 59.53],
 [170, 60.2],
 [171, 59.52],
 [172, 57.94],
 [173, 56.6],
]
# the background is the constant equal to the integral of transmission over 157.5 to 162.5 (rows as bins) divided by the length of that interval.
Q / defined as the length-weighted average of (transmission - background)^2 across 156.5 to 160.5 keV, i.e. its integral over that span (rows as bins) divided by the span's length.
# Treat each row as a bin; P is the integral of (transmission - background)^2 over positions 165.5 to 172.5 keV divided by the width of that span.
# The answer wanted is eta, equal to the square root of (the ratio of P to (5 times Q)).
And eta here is 0.47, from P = 10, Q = 9.3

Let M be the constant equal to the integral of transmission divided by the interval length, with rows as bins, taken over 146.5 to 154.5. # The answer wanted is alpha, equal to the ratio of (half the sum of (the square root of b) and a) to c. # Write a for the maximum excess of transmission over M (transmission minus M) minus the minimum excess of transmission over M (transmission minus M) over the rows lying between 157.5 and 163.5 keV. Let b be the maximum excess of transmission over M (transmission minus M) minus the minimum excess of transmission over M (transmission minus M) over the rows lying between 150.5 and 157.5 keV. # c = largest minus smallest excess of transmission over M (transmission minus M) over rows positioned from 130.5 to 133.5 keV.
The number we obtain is 0.5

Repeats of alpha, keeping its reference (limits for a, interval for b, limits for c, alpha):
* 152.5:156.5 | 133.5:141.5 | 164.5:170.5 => 1.1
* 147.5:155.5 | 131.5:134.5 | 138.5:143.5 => 0.5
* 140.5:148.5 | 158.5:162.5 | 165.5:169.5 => 1.4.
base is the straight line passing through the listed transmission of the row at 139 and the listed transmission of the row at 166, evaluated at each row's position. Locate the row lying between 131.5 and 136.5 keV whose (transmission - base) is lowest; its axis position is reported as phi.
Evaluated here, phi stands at 136 keV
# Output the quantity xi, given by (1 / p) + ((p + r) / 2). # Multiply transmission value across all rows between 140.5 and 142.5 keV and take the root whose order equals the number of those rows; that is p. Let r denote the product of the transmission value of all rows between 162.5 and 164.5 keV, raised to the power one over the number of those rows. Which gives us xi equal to 55.6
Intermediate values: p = 52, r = 58.7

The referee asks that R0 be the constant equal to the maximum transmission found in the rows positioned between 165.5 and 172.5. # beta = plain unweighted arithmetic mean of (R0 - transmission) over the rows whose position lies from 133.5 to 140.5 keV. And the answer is 6.76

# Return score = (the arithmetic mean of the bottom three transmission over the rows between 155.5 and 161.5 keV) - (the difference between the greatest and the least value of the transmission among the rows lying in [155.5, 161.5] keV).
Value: 46.2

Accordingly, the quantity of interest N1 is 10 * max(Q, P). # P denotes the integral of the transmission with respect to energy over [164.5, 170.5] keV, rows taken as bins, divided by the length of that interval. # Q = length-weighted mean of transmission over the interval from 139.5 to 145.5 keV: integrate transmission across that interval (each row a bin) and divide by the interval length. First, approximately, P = 59.9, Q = 53.2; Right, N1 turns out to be 599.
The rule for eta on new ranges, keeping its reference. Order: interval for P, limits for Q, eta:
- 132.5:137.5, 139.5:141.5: 0.25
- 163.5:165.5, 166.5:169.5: 0.28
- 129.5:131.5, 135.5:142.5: 0.70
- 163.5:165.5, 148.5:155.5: 0.41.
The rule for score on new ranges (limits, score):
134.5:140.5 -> 47.7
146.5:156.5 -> 47.0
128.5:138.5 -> 41.6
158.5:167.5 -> 51.9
